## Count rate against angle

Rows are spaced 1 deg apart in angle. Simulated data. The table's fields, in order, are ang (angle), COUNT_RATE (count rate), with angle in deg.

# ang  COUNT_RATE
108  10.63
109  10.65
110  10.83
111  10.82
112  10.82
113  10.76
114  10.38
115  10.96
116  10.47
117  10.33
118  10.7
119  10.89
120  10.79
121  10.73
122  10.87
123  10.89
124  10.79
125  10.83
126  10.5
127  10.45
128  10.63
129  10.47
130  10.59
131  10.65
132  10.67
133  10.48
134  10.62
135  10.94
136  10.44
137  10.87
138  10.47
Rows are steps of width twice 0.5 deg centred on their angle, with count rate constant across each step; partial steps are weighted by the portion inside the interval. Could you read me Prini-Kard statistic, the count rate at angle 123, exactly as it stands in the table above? 10.89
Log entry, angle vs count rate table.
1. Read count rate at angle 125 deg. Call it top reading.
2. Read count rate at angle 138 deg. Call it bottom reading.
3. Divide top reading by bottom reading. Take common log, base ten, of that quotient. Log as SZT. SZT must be 0.015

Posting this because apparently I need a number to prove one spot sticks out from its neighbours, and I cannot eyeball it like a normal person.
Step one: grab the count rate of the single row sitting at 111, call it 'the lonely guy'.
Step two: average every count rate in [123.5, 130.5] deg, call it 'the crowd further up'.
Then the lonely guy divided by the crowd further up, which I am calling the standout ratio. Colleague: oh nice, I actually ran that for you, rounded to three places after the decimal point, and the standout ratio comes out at 1.020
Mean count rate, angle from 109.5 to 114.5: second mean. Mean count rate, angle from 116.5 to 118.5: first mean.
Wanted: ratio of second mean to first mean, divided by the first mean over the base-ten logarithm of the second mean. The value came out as 0.0999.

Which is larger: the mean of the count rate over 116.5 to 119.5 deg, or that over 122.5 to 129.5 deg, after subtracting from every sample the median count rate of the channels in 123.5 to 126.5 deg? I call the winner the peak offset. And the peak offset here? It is -0.14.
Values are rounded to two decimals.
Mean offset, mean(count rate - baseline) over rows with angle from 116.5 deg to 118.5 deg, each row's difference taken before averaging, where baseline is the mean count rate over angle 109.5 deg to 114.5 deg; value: -0.21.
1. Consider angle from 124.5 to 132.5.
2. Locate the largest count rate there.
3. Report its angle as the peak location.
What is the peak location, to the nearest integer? 125 deg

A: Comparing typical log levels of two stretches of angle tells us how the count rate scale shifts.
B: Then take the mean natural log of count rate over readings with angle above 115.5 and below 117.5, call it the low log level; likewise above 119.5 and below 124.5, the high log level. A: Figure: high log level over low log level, 1.02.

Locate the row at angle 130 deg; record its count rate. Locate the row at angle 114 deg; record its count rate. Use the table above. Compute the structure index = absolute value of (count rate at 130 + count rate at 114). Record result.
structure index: 21.0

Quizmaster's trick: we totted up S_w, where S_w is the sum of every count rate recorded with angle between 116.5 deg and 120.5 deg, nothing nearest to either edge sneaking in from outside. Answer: 42.7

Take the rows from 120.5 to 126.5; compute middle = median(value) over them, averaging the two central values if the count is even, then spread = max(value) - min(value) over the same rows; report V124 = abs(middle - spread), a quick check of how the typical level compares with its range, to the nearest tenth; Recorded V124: 10.4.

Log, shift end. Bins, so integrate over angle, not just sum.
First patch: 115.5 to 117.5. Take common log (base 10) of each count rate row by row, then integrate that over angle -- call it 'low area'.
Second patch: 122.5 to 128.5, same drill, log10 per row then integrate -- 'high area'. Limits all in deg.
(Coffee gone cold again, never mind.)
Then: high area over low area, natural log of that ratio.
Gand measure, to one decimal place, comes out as 1.1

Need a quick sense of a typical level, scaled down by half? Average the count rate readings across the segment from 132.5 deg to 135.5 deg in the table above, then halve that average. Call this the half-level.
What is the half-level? 5.34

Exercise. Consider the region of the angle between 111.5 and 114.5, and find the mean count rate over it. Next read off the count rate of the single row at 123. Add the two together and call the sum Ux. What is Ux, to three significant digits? 21.5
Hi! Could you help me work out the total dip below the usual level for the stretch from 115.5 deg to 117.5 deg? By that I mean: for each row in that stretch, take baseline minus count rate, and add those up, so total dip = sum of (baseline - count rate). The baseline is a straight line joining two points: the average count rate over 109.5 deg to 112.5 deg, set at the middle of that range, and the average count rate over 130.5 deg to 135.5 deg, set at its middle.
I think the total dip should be 0.8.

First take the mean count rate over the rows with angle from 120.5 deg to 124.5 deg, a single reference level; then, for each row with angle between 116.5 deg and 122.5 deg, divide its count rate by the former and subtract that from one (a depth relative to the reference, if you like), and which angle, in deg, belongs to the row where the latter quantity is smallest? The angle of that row 119 deg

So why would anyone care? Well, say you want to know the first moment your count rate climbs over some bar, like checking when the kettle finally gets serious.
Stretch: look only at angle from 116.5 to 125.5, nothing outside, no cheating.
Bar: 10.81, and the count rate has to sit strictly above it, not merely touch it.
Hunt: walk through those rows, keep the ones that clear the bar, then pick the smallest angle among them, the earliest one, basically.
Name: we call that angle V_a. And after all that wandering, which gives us 119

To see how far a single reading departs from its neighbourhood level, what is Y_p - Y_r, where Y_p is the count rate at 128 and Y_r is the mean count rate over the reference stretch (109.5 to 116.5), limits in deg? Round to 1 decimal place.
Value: -0.1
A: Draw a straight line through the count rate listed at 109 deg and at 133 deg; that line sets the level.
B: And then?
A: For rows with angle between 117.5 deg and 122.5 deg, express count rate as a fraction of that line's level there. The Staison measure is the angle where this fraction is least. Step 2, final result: 118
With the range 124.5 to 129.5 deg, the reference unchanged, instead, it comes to 127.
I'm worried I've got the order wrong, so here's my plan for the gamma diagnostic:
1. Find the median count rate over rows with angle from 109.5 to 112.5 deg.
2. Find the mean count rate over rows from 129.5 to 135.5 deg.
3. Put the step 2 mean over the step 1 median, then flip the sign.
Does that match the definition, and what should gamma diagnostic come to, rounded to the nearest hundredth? -0.99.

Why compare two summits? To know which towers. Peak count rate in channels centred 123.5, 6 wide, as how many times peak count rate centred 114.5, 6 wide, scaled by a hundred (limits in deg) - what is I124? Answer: 99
